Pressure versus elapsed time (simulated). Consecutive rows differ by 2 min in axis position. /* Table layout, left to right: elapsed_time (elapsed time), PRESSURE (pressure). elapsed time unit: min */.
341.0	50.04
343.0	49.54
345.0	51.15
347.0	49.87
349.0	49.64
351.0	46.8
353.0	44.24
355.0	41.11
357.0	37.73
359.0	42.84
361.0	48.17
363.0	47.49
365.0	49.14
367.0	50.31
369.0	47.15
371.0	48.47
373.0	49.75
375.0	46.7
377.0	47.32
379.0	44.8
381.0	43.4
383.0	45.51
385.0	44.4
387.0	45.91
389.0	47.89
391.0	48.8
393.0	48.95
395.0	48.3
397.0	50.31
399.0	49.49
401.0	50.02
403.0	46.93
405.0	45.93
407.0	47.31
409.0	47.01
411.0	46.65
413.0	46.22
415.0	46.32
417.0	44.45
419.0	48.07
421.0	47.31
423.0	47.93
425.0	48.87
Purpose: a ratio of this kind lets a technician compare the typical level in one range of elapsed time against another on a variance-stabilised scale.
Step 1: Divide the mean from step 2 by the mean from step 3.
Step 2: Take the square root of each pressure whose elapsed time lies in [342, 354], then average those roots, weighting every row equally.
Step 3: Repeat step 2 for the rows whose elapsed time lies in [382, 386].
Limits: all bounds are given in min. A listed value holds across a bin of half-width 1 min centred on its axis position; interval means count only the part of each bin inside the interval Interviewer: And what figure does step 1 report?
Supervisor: 1.04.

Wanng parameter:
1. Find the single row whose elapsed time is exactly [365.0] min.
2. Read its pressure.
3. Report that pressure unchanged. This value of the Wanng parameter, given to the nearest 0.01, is 49.14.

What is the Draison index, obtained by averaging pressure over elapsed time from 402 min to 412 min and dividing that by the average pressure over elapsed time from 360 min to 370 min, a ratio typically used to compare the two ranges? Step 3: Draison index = 0.97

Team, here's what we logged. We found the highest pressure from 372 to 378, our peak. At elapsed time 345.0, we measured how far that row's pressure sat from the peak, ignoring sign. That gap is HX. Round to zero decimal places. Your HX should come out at 1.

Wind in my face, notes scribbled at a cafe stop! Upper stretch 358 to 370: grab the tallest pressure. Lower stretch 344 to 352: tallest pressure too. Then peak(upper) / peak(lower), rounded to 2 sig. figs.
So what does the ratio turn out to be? 0.98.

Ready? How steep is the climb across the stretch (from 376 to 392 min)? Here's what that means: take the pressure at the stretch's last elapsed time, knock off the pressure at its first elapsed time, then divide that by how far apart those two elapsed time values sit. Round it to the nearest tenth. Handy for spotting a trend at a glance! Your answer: 0.1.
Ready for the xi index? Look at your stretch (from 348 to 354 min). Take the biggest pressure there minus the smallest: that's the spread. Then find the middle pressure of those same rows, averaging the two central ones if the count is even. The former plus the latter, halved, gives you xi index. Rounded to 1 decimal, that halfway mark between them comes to 26.1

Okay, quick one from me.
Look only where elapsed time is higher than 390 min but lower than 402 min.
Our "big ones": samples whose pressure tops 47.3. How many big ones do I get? 6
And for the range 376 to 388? 1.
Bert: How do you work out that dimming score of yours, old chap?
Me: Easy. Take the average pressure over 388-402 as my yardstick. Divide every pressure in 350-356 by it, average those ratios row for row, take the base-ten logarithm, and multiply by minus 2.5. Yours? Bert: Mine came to 0.12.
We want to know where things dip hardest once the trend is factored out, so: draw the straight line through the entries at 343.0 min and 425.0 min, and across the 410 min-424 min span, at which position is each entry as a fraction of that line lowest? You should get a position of 417.0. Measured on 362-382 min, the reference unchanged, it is 381.0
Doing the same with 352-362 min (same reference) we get 357.0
